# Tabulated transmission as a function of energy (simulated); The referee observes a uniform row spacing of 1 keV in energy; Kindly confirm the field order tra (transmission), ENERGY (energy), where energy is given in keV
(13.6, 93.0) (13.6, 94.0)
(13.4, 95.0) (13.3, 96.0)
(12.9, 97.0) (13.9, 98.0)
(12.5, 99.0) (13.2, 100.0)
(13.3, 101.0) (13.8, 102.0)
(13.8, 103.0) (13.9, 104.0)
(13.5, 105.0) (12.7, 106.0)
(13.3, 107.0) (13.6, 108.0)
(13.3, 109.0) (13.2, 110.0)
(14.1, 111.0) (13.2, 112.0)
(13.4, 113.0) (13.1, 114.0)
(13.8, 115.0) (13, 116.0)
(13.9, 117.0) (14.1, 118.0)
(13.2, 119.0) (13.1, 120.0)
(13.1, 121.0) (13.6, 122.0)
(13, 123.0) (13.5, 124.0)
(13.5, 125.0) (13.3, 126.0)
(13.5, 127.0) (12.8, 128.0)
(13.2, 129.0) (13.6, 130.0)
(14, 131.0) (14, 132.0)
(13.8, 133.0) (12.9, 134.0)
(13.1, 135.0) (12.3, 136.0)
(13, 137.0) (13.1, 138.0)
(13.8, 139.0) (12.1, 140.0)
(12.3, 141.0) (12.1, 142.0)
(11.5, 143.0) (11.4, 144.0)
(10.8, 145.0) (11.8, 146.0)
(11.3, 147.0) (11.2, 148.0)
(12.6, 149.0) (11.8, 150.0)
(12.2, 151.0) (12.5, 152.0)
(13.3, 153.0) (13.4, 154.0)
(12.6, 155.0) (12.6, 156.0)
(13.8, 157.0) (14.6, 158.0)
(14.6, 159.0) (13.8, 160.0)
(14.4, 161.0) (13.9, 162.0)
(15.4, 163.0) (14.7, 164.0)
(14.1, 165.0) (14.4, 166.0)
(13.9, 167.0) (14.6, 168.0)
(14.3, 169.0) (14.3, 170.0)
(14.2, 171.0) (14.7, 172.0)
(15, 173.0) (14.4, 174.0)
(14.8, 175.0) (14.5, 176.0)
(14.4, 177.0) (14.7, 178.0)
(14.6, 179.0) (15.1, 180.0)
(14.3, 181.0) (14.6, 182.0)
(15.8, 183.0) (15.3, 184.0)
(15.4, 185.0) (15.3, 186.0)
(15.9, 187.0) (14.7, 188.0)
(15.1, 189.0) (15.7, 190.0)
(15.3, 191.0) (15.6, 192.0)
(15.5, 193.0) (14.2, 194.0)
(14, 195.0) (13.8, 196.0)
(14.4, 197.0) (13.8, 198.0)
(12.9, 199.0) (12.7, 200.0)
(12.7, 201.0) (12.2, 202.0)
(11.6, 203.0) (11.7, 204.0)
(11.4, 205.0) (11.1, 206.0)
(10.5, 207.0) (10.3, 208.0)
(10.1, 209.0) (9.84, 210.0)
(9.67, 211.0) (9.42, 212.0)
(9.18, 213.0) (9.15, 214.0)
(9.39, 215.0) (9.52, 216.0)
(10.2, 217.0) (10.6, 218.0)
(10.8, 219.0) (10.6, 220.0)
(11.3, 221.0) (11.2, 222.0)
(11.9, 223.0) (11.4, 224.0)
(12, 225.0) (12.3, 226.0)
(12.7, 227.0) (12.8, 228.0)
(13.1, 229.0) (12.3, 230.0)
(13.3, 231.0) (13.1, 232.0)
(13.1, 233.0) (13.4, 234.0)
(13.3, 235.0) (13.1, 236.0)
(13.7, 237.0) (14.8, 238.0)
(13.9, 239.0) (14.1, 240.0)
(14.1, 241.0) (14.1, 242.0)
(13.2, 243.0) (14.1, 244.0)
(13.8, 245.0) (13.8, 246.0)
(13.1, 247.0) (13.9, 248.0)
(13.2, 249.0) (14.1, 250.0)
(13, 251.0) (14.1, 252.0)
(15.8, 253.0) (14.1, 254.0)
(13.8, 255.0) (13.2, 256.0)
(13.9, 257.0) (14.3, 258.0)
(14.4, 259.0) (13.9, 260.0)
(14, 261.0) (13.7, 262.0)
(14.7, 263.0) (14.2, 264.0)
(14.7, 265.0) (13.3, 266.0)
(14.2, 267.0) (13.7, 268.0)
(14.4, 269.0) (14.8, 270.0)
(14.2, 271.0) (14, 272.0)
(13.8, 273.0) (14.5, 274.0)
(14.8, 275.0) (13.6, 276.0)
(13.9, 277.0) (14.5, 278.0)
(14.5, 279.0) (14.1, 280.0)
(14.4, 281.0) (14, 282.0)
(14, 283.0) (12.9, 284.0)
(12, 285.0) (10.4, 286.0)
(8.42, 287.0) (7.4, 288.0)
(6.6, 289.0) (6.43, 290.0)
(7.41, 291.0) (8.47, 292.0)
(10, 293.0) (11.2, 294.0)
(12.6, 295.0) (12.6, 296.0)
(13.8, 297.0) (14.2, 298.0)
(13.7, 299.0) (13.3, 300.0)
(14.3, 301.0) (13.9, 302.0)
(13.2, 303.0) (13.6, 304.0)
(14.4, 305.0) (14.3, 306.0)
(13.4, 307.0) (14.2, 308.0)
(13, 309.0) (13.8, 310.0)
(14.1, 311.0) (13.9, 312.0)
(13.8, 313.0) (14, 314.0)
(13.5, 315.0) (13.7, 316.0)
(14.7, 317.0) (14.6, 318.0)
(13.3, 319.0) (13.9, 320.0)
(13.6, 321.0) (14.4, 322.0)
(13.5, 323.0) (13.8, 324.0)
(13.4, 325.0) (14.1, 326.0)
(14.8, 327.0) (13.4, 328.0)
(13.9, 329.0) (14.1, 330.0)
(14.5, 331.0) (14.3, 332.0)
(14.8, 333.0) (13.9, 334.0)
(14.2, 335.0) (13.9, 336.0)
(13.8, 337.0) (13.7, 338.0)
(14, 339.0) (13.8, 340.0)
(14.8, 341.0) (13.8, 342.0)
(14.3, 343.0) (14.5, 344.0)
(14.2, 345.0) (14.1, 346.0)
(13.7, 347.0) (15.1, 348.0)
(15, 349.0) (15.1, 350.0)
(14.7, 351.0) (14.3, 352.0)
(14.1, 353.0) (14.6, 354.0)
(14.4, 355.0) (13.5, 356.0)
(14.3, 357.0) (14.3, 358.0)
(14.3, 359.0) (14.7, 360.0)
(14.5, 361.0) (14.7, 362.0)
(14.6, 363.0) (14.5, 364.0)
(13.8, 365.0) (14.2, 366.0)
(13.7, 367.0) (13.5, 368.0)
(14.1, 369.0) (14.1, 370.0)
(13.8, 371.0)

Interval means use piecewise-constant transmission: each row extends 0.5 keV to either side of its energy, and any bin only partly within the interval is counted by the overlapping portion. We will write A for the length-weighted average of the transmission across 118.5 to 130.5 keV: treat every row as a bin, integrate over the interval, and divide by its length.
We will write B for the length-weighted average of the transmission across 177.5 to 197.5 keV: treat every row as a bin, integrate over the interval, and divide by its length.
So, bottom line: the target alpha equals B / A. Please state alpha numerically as 1.13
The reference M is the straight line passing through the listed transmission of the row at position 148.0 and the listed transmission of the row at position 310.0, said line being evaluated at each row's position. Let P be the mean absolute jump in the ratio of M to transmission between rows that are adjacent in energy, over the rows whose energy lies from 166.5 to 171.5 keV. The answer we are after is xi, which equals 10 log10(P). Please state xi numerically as -17.9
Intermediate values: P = 0.016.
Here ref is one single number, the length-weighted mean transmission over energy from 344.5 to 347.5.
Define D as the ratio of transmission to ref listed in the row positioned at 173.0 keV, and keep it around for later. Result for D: 1.07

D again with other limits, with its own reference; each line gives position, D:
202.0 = 0.87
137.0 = 0.93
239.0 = 0.99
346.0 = 1.01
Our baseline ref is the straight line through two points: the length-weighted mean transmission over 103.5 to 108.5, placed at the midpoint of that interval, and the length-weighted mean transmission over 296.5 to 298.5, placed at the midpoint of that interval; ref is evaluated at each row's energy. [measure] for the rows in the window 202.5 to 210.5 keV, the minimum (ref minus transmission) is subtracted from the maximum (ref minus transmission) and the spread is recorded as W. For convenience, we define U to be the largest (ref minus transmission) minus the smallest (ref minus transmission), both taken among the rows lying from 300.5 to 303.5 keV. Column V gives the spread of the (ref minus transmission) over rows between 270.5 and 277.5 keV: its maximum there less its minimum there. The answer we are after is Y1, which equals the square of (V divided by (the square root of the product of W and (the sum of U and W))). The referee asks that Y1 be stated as 0.26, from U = 1.1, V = 1.20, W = 1.9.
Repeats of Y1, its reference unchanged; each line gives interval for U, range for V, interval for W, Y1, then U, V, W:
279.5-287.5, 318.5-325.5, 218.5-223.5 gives 0.13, 6.0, 1.09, 1.3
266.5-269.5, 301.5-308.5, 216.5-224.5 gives 0.36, 0.7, 1.19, 1.7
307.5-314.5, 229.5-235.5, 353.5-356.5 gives 0.46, 1.2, 1.09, 1.1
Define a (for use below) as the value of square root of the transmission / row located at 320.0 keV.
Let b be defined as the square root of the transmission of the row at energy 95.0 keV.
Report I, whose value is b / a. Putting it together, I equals 0.98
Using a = 3.73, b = 3.66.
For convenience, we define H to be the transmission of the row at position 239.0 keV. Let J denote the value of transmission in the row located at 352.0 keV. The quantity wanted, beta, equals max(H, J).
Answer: 14.3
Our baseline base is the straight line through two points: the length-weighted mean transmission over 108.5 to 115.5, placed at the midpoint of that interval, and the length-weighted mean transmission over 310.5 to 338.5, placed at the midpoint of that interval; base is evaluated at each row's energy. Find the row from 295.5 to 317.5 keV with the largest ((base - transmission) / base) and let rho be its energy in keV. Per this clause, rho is 296.0 keV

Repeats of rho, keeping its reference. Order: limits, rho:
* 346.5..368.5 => 368.0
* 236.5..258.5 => 251.0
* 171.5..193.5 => 181.0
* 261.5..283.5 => 266.0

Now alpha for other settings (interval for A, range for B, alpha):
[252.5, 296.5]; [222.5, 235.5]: 0.99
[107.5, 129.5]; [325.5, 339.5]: 1.05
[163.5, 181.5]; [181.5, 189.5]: 1.05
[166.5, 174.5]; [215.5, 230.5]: 0.80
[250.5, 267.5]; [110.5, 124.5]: 0.95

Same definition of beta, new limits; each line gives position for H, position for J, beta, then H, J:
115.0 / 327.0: 14.8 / 13.8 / 14.8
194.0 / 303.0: 14.2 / 14.2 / 13.2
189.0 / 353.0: 15.1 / 15.1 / 14.1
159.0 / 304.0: 14.6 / 14.6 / 13.6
